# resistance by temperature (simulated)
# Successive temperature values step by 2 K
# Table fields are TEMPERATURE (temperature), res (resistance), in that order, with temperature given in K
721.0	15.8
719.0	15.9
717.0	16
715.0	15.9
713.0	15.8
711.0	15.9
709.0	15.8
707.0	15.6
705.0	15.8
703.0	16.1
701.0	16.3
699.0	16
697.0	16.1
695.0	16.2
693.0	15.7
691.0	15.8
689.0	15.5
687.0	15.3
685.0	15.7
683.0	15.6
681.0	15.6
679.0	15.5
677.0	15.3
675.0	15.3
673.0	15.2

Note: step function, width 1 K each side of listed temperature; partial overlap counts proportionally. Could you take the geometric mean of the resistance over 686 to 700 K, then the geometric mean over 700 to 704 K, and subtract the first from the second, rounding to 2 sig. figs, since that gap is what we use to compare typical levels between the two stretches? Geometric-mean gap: 0.40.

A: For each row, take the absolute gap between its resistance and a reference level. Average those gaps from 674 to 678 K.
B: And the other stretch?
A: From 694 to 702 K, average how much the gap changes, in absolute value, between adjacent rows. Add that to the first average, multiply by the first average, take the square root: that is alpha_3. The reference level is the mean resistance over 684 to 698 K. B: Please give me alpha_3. 0.53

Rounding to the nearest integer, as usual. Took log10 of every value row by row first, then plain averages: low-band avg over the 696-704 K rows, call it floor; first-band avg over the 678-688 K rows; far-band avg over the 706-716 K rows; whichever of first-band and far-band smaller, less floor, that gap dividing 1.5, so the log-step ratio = -93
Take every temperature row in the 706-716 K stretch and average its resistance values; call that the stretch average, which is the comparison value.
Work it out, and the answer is 15.8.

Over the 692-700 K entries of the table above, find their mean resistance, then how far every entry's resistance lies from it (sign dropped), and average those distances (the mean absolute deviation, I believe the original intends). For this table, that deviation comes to 0.15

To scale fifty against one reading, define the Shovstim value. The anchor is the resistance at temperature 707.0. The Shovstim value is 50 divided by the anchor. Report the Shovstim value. 3.21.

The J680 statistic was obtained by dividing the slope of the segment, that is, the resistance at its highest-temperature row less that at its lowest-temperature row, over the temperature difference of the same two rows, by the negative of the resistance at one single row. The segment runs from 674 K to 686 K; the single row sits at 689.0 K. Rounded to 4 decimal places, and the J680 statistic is -0.0026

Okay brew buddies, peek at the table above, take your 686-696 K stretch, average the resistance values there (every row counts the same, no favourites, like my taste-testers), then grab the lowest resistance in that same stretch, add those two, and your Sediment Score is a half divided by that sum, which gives 0.0161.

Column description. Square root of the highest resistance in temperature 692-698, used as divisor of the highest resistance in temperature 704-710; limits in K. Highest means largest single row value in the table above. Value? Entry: 3.93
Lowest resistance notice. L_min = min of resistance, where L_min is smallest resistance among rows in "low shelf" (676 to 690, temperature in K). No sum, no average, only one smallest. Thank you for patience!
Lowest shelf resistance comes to 15.3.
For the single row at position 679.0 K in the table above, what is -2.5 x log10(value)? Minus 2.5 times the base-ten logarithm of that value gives -2.976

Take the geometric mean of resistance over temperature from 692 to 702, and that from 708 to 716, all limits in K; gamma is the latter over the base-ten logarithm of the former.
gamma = 13.15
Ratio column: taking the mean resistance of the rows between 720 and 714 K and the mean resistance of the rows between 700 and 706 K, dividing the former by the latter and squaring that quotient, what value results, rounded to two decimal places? 0.98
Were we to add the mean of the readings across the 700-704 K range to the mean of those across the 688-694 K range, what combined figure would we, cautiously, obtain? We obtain 31.9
